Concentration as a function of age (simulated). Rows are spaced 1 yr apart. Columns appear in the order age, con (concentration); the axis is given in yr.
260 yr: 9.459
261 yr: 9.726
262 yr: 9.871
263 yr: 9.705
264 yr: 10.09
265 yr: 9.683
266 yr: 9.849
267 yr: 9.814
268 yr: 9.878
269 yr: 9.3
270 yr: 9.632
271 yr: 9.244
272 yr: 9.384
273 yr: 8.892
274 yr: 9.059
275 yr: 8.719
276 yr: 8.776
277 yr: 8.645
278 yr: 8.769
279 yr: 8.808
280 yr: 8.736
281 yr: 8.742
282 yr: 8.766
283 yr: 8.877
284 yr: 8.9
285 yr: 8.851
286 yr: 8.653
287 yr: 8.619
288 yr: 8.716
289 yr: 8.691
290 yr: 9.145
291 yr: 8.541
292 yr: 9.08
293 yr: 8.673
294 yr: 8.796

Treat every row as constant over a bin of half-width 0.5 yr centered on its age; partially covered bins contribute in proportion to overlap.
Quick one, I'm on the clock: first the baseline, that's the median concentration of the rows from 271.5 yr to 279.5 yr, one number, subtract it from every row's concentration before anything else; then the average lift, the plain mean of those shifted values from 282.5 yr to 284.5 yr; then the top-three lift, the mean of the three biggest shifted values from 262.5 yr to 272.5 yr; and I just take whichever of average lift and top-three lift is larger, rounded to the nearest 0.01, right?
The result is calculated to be 1.15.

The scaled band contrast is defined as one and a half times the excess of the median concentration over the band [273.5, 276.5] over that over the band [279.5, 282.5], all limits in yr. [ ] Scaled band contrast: 0.1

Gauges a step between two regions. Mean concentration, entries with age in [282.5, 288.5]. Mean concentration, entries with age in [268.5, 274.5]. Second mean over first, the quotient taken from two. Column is 0.94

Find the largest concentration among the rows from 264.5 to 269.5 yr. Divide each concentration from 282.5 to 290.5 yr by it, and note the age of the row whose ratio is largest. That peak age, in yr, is 290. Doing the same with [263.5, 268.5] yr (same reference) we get 264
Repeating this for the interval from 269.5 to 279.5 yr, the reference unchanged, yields 270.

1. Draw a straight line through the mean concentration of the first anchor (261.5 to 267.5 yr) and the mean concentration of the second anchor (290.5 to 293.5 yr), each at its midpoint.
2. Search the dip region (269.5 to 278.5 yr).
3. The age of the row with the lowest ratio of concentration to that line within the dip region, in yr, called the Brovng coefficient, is 277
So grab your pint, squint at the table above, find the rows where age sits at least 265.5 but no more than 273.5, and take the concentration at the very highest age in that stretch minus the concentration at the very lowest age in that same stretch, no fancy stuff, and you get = -1.0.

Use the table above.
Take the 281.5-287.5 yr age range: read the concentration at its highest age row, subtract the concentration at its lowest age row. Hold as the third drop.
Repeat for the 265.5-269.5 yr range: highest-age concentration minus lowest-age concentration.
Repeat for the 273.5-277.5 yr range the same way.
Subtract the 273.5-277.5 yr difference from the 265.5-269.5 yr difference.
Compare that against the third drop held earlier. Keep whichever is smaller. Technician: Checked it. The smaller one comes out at -0.15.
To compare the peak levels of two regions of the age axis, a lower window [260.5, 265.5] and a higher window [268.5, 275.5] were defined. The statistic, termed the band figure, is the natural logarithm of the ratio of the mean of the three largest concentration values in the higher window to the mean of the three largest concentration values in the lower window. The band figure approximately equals -0.05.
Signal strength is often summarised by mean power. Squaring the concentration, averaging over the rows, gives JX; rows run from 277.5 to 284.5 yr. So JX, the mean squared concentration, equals 77.4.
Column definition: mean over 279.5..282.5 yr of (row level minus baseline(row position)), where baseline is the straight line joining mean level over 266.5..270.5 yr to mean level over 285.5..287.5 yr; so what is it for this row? -0.2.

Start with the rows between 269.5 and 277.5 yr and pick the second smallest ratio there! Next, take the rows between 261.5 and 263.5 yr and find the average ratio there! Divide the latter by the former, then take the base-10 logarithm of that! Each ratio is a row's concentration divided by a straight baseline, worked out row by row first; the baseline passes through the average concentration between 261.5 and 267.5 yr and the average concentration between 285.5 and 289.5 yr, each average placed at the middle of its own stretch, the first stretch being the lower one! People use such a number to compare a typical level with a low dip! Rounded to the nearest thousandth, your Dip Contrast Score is 0.021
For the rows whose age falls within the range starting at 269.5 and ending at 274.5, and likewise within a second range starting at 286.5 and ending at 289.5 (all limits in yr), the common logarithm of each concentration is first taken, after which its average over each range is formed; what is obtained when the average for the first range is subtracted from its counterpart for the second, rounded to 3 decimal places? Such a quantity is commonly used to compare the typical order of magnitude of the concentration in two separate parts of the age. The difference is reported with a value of -0.027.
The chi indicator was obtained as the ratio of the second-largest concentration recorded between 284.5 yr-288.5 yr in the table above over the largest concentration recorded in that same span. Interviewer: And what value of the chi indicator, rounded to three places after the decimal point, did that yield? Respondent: 0.985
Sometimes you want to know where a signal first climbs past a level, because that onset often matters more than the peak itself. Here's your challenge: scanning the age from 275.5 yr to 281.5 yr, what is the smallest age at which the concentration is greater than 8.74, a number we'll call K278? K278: 276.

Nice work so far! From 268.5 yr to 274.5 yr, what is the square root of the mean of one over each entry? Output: 0.329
